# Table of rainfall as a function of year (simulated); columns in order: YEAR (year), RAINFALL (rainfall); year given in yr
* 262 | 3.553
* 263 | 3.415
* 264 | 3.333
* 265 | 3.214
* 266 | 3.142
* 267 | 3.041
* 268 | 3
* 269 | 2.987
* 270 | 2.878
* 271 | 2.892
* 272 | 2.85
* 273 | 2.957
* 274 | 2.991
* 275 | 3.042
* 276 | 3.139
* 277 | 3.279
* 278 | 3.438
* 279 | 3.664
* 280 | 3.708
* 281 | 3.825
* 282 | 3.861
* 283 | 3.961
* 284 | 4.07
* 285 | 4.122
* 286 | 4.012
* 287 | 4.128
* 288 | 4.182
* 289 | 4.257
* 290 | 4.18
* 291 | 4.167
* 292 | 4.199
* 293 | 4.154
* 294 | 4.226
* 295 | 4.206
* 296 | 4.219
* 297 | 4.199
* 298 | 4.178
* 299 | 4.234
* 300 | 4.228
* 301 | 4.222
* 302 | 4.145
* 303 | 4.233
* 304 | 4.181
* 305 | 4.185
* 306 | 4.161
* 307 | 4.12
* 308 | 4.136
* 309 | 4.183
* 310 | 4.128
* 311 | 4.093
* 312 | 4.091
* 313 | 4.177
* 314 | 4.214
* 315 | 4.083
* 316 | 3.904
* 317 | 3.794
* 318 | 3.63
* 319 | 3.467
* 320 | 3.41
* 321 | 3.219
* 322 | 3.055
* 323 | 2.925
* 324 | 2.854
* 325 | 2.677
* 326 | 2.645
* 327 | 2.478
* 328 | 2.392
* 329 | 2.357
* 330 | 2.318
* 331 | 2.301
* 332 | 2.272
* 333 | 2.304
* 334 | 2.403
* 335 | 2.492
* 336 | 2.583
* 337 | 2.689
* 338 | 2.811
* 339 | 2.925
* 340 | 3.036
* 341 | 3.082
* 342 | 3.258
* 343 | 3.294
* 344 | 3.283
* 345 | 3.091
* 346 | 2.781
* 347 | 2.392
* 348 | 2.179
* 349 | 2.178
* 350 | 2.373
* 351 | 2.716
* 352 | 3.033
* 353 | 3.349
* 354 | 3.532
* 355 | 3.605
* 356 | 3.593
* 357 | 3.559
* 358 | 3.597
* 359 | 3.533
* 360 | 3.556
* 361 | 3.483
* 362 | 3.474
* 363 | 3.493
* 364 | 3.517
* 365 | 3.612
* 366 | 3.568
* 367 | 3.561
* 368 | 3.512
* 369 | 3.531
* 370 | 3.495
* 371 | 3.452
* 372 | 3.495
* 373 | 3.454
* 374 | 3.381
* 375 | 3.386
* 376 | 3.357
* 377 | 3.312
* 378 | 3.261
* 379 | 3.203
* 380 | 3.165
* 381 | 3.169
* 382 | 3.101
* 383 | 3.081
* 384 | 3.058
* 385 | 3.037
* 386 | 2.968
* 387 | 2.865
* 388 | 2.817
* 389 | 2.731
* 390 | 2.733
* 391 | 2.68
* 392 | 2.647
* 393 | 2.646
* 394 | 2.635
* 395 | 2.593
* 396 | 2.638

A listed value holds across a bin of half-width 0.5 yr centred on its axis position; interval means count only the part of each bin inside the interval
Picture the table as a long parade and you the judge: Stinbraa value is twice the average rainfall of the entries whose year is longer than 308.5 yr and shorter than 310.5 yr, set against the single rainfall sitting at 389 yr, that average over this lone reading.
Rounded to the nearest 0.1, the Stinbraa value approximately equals 3.0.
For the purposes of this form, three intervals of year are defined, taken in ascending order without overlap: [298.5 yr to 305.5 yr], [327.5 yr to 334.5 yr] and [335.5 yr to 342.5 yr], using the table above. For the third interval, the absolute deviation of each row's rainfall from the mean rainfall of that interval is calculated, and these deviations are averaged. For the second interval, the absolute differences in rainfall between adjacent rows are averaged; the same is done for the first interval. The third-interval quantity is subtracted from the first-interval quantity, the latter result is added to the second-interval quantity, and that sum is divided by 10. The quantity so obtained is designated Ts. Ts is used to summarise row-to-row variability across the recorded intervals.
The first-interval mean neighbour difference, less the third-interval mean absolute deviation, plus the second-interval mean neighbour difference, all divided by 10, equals -0.011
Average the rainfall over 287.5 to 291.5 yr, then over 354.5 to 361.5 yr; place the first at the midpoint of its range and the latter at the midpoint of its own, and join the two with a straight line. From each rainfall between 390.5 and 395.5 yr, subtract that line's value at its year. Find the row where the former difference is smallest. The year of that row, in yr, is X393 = 395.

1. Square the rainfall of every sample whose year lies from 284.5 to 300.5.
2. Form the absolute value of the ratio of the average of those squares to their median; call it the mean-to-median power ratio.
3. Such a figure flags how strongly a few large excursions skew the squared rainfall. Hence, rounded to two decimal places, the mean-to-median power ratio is 1.00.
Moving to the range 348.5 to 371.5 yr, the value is 0.93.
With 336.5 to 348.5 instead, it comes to 0.96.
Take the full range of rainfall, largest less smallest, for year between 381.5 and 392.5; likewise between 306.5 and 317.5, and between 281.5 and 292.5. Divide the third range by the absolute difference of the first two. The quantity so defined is 11.6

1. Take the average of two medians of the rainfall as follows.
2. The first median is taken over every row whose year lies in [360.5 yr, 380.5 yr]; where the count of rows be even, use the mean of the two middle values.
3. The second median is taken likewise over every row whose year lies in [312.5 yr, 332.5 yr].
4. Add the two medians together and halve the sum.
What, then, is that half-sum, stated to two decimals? 3.23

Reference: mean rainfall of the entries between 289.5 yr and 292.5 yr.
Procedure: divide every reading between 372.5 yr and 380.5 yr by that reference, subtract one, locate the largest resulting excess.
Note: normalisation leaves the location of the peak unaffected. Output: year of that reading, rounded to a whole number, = 373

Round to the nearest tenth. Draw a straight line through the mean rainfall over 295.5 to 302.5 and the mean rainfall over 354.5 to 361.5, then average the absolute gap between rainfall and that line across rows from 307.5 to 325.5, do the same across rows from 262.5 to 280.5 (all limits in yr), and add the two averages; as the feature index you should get 1.7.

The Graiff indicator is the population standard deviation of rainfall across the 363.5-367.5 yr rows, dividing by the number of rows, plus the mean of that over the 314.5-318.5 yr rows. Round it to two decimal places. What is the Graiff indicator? 3.89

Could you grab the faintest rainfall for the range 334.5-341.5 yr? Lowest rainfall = 2.492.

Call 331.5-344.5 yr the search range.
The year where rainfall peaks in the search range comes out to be 343 yr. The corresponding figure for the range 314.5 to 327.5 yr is 315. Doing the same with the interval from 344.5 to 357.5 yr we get 355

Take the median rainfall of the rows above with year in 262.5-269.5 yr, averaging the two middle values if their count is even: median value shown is 3.14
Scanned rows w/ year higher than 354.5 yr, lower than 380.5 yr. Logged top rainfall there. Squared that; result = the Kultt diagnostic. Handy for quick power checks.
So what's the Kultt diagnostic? 13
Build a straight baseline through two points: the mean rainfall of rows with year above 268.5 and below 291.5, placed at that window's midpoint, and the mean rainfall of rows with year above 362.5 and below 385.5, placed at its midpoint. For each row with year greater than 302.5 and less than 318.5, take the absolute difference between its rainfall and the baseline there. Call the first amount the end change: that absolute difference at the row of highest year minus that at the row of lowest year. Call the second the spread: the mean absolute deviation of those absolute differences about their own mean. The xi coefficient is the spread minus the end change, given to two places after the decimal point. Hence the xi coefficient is 0.67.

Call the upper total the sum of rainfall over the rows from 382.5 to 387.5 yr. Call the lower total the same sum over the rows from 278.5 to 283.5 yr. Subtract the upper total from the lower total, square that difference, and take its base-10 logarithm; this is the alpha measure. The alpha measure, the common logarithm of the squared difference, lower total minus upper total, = 1.21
